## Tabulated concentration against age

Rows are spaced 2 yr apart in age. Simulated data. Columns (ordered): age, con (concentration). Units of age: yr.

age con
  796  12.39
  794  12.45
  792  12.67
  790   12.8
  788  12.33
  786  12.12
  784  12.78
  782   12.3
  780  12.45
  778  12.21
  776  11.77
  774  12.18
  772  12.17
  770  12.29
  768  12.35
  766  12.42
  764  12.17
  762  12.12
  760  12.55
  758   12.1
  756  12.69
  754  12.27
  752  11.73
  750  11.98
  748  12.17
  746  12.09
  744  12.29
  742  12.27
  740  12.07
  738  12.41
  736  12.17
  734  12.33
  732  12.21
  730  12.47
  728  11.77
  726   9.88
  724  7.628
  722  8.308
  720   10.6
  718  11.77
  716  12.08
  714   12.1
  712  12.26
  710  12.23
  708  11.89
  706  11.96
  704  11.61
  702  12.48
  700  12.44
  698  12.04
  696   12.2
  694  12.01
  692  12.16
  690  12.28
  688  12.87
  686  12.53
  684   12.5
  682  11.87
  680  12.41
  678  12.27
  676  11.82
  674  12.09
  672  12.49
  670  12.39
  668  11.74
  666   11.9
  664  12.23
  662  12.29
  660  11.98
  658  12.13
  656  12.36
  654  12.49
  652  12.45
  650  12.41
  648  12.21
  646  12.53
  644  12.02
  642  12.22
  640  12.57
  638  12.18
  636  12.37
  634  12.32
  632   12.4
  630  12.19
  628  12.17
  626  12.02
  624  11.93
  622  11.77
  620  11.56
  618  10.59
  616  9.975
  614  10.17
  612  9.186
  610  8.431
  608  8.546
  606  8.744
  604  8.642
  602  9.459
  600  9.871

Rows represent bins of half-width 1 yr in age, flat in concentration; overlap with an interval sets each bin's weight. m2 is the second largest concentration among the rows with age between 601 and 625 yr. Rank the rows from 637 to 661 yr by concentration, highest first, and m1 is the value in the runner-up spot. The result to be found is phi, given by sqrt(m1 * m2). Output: 12.1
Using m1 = 12.53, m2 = 11.77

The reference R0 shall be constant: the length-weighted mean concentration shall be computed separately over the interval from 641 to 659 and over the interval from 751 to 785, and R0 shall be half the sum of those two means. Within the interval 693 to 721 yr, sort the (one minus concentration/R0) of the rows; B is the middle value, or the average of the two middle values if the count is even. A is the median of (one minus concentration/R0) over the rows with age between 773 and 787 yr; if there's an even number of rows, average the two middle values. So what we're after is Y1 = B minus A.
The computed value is 0.01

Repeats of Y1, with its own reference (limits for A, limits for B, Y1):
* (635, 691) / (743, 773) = 0.01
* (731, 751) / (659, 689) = -0.01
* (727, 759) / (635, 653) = -0.01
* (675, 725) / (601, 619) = 0.24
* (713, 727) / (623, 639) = -0.13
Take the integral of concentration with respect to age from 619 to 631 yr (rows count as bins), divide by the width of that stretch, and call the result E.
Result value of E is 11.94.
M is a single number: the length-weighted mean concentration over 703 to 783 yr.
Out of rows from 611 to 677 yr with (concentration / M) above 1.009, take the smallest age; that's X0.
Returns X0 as 626 yr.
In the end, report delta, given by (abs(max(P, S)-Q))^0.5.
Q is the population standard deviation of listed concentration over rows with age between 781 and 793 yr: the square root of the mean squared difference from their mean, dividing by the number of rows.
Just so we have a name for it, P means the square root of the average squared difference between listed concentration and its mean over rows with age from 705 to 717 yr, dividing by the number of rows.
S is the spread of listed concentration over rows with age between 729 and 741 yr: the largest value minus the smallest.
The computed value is 0.4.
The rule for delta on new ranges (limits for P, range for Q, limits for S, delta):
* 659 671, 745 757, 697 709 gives 0.8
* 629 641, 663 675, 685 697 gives 0.8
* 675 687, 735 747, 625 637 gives 0.5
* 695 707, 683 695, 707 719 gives 0.5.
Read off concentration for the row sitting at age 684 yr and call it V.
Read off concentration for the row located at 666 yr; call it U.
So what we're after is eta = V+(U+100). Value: 124.4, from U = 11.9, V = 12.5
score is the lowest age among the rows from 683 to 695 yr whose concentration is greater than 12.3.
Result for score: 684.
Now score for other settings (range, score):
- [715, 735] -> 730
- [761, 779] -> 766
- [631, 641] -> 632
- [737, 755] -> 738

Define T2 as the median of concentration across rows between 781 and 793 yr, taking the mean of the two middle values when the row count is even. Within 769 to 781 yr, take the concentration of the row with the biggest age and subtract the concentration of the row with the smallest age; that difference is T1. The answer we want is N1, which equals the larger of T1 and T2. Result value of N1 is 12.5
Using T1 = 0.2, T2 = 12.5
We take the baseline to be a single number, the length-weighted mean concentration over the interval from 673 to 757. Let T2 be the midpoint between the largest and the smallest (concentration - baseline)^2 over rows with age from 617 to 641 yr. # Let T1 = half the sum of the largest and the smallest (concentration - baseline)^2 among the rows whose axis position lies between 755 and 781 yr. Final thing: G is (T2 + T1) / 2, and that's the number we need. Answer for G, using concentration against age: 0.6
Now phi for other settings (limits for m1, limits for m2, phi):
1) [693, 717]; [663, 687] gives 12.5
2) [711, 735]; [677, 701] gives 12.4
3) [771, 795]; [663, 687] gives 12.6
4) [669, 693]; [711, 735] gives 12.4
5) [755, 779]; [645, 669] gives 12.5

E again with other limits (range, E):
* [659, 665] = 12.17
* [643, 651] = 12.29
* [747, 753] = 11.96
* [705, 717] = 12.09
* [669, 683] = 12.19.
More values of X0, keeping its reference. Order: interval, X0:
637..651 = 638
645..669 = 646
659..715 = 660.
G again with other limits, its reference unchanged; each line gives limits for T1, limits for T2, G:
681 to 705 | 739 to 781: 0.4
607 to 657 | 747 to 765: 3.1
